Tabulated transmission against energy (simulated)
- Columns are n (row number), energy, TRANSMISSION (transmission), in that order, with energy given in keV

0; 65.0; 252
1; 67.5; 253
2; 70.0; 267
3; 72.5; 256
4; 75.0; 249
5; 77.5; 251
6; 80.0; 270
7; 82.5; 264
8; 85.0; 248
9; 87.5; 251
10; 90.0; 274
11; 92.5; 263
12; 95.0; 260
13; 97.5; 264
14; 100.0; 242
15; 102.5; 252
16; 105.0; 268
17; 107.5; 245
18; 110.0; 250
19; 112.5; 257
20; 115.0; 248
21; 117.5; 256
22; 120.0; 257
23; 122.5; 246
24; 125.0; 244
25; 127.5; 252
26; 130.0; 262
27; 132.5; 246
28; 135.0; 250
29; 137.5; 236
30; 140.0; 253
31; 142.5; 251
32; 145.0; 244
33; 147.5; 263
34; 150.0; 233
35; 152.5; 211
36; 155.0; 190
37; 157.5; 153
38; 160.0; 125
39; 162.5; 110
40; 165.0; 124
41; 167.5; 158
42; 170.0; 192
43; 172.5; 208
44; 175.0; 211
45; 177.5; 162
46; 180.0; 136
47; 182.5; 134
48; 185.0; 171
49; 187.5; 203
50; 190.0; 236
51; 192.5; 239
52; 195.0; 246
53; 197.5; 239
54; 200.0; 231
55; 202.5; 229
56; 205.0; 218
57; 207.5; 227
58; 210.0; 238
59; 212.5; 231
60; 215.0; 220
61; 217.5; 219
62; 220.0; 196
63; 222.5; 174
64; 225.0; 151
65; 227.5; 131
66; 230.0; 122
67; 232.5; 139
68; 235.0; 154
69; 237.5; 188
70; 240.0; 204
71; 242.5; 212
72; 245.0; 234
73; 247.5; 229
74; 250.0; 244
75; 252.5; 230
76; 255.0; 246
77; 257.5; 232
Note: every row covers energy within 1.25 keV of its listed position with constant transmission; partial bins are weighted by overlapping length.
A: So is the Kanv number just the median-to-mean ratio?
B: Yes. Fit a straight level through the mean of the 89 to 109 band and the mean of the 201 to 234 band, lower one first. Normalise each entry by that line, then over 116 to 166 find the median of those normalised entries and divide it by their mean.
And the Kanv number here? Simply 1.09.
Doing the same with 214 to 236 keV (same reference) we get 0.95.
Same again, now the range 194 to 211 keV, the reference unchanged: 0.99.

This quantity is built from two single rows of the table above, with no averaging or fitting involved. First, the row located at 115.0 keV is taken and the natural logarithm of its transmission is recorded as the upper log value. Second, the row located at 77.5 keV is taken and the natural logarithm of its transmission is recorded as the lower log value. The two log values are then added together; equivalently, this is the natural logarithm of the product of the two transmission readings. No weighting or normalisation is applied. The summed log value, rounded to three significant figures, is 11.0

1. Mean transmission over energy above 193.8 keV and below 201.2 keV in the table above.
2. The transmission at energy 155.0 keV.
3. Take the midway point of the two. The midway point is 214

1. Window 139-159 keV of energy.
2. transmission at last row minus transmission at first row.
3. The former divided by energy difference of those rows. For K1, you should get -5.7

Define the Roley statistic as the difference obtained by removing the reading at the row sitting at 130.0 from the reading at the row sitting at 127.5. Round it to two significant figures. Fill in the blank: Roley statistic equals -10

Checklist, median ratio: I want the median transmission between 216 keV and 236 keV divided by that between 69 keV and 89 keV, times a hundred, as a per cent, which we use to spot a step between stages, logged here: 60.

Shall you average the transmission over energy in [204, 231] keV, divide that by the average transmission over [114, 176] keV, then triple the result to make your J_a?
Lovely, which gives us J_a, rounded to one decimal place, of 2.7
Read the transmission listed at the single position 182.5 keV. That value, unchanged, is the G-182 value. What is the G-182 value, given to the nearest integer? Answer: 134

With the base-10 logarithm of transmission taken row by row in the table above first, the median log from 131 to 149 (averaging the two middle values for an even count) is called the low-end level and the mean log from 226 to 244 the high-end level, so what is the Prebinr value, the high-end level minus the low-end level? -0.19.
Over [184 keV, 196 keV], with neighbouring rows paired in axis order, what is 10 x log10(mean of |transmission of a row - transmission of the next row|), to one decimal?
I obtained 12.7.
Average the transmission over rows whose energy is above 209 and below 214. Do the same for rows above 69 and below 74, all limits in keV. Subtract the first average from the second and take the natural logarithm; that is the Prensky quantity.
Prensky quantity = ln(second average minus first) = 3.3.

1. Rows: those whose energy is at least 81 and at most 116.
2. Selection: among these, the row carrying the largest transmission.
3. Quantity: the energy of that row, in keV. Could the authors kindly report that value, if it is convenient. 90.0 keV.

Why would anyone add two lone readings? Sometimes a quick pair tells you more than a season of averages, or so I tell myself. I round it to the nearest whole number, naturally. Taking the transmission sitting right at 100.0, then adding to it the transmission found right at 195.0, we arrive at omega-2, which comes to 488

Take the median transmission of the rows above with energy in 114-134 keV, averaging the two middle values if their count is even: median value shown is 250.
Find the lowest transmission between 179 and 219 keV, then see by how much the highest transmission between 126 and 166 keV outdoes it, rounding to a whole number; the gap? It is 129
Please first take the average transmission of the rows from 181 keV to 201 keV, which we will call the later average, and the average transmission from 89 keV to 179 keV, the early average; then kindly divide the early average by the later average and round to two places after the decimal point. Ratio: 1.07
